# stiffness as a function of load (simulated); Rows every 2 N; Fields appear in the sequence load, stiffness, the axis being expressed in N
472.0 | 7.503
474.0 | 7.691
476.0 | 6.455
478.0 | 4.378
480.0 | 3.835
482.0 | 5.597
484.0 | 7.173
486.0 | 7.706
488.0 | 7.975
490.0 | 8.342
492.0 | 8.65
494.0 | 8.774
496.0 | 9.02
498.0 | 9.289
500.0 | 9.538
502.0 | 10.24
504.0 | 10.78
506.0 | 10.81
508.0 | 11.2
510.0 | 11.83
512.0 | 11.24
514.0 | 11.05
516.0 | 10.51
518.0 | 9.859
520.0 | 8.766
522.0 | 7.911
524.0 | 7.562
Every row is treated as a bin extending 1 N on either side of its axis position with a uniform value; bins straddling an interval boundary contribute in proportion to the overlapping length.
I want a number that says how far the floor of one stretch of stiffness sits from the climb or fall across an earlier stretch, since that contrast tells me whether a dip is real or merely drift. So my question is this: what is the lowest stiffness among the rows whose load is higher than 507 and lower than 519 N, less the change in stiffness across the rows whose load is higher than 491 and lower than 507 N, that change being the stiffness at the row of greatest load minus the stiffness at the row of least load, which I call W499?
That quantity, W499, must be 7.7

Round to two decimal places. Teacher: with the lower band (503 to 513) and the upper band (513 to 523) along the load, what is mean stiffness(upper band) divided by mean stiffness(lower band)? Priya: 0.86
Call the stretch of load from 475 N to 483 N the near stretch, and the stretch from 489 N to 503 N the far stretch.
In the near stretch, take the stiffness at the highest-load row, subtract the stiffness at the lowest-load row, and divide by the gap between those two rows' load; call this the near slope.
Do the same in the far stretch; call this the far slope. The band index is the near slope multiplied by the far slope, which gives -0.02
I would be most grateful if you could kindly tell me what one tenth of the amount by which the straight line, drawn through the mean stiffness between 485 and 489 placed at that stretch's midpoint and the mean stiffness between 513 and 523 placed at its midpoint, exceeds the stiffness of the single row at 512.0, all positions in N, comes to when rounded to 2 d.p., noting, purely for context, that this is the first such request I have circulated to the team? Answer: -0.20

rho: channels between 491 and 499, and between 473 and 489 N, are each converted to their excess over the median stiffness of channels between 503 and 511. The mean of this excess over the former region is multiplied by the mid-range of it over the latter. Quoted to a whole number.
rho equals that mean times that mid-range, 11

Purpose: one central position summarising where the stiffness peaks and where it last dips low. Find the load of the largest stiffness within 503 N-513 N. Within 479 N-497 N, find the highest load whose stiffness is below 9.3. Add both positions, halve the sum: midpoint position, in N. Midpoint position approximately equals 503 N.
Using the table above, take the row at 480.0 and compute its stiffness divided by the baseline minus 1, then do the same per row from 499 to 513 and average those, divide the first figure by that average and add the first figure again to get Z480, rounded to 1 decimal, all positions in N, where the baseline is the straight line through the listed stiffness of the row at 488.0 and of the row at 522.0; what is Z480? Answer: -2.0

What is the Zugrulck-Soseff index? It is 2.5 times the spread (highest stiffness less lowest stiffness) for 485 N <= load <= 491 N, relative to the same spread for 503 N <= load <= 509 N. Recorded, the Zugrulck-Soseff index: 3.8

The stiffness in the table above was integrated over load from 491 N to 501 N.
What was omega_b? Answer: 91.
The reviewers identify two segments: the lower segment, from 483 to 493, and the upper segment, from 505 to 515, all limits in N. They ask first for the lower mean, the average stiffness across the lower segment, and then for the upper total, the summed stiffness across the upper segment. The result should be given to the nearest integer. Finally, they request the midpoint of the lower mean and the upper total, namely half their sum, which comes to 32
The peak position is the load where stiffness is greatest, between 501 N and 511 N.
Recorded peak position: 510.0 N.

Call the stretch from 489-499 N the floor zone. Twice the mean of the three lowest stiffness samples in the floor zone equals 17.2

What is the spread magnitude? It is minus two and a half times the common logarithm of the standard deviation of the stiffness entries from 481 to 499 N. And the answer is -0.1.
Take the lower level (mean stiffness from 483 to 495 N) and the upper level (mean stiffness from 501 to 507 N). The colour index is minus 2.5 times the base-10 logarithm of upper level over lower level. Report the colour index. -0.3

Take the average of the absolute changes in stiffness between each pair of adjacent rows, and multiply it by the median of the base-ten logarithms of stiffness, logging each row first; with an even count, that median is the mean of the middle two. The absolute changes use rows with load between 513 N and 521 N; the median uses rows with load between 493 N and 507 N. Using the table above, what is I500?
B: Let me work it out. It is 0.75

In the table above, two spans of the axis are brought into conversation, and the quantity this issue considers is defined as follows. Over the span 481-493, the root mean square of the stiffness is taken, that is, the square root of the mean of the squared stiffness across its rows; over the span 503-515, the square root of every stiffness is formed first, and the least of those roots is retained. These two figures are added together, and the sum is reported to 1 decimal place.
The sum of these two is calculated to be 10.9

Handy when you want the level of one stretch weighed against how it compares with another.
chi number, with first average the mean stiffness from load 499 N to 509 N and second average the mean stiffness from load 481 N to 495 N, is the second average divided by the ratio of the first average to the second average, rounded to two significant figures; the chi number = 5.7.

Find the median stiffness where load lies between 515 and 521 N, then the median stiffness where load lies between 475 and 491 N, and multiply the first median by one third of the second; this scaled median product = 22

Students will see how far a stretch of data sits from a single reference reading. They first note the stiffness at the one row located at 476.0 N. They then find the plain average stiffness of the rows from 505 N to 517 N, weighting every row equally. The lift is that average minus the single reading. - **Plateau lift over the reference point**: 4.7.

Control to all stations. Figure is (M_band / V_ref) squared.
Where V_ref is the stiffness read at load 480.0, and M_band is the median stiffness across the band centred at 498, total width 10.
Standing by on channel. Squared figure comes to 5.9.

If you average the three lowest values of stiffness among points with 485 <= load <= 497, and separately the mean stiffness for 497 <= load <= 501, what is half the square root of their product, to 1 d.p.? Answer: 4.3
